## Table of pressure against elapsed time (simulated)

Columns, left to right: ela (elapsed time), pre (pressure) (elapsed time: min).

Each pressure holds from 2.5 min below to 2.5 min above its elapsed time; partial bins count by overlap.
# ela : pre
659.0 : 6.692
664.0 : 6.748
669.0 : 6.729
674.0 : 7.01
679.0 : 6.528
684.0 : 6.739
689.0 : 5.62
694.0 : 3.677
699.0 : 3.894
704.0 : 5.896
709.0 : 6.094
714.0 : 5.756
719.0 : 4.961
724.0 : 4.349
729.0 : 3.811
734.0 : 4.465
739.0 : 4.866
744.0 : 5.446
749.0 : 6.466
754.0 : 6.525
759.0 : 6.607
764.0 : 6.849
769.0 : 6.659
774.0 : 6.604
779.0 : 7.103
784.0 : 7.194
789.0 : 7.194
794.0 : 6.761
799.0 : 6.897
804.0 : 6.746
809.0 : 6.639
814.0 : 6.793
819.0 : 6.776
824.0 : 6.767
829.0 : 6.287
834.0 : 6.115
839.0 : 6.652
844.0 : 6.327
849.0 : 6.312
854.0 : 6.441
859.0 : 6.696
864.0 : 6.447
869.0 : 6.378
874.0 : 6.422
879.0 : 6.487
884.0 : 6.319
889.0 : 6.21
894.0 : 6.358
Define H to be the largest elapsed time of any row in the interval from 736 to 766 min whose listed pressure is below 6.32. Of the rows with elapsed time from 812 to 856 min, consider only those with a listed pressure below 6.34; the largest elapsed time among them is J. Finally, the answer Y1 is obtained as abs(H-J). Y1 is 105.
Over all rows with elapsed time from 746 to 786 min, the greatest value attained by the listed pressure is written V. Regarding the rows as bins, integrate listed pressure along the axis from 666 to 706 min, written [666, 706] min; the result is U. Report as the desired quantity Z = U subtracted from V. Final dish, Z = -224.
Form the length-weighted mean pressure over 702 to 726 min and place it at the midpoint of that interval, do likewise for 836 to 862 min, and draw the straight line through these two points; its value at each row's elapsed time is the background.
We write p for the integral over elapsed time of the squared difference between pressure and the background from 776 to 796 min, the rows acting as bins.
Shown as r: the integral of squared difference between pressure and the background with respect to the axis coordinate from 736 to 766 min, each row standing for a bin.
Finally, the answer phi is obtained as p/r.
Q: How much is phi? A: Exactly 1.3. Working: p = 24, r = 18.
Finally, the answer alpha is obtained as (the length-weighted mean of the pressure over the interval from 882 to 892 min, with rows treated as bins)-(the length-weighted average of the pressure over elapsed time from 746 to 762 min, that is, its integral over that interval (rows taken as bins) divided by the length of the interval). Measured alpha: -0.24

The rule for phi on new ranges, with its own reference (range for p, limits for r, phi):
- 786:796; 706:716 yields 3.2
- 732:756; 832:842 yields 24.2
